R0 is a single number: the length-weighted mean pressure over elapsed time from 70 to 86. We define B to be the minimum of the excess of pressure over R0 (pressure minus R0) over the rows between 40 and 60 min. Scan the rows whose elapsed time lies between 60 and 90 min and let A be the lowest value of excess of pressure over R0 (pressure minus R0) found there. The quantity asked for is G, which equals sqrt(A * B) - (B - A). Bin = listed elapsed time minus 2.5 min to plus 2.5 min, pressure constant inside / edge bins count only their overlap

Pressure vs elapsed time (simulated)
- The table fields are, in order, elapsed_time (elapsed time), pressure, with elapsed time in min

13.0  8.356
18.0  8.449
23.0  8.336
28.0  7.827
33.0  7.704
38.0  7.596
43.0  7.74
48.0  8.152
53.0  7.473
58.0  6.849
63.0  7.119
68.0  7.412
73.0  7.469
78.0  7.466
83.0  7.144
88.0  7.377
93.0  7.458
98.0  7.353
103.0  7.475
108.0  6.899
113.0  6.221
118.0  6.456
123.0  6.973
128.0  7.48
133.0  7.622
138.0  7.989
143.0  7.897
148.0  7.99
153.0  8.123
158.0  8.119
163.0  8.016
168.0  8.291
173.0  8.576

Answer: 0.62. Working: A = -0.2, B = -0.51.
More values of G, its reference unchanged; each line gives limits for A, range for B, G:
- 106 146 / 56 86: 0.14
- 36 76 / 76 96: 0.04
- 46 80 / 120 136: 0.32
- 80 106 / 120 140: 0.46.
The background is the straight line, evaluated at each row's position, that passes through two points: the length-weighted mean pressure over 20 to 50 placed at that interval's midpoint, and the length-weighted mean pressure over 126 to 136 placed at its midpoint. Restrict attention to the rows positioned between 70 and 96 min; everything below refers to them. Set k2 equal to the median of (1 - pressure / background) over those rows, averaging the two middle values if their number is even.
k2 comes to 0.04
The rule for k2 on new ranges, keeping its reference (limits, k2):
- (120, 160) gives -0.05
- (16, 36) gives -0.02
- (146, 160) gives -0.08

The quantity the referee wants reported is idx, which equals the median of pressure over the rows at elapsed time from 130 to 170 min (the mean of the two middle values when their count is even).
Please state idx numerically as 8.00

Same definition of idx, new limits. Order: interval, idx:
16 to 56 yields 7.78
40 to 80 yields 7.47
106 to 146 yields 7.23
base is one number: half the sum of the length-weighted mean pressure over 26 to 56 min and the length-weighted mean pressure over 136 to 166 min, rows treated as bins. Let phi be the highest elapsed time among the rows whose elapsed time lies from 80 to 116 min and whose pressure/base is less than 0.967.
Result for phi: 113.0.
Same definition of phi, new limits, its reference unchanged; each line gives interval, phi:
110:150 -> 128.0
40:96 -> 93.0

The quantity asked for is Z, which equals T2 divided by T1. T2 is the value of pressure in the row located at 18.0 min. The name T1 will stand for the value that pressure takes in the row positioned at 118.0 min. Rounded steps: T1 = 6.456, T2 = 8.449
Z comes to 1.31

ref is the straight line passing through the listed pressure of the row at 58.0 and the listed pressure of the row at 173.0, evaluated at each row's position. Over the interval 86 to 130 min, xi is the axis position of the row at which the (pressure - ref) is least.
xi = 113.0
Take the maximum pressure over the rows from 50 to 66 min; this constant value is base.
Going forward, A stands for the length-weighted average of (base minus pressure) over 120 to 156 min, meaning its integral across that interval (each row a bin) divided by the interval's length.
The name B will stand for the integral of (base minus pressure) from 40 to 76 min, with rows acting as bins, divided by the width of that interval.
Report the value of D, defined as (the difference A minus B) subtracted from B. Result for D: 0.3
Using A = -0.2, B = 0.01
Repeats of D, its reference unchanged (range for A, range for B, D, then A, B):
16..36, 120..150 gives 0.3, -0.6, -0.16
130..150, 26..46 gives -0.1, -0.4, -0.25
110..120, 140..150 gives -2.1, 1.1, -0.47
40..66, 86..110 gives 0.3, 0.0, 0.15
